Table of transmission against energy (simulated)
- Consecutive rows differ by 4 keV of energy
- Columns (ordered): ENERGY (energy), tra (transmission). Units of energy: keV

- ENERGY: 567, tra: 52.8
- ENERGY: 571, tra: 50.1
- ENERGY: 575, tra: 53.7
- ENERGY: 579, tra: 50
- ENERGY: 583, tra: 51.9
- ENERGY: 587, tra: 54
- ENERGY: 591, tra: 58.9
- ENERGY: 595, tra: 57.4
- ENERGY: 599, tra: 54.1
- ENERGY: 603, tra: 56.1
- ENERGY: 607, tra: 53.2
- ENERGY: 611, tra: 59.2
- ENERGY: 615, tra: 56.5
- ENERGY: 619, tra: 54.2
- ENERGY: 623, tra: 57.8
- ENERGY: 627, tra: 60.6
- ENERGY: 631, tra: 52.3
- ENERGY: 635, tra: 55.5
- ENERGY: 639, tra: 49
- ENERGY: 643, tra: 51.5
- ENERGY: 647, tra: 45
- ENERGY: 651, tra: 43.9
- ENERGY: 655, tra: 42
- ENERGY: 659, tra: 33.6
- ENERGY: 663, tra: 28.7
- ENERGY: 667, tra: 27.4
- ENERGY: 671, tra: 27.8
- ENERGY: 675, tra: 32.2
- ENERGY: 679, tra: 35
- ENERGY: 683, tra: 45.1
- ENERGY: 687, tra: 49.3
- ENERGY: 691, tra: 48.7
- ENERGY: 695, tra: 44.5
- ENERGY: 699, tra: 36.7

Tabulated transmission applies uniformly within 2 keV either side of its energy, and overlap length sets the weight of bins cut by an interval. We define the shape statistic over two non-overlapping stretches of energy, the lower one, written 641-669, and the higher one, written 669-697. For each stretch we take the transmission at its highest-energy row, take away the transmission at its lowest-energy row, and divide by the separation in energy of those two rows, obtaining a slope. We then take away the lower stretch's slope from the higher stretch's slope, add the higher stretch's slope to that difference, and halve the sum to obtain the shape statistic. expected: 1.2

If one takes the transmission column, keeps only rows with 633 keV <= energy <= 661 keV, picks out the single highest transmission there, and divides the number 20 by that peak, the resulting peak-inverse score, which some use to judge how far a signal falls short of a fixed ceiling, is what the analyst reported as 0.36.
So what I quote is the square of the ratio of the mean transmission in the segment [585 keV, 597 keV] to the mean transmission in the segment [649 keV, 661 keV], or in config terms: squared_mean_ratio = 2.0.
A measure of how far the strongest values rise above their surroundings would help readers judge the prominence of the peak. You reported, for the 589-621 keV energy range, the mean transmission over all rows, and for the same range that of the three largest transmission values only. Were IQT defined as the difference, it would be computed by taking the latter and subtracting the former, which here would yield 2.3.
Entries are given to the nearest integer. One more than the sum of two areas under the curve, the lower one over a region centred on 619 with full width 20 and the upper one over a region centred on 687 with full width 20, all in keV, 2045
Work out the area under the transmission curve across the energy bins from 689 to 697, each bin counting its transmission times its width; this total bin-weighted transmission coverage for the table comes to 373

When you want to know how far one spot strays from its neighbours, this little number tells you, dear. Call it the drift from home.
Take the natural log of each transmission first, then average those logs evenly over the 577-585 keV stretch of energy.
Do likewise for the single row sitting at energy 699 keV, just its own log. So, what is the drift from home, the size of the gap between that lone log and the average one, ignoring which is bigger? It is 0.33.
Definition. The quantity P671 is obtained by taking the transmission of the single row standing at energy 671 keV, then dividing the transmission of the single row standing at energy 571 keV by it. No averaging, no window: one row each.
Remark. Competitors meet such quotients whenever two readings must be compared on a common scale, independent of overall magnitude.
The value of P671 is 1.80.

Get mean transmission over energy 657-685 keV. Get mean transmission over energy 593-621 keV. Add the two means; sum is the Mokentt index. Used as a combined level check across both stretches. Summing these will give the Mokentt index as 89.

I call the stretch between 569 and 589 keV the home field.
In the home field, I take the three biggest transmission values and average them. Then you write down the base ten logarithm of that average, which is 1.73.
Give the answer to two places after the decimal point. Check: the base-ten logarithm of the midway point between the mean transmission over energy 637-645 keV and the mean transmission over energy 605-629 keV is 1.73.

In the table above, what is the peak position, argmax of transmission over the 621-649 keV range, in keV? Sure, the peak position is 627 keV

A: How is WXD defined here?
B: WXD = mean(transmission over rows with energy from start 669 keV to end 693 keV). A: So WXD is 39.7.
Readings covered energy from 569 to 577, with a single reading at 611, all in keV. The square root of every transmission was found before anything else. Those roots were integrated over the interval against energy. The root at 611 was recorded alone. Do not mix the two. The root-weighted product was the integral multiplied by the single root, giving 443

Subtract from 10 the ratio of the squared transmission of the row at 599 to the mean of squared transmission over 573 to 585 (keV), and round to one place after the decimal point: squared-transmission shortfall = 8.9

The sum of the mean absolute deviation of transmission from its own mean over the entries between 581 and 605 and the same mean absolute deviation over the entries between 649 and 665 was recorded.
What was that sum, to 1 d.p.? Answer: 8.0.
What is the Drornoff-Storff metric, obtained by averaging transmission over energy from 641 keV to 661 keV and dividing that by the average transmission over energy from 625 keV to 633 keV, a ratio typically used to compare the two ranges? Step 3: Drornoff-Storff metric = 0.77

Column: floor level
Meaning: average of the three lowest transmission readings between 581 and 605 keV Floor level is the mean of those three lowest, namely 53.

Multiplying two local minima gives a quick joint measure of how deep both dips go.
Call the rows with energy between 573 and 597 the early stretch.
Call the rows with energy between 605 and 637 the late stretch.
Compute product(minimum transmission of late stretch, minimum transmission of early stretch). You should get 2615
